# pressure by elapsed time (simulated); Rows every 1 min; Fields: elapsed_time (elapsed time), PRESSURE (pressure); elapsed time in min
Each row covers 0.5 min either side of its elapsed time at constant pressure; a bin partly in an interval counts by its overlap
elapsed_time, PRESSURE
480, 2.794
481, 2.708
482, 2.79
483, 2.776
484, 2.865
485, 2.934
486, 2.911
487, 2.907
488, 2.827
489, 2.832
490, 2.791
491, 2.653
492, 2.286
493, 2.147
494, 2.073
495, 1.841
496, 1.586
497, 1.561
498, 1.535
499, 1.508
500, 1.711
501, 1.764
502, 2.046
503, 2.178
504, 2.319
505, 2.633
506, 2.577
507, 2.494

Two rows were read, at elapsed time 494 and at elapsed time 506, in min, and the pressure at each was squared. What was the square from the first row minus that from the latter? -2.3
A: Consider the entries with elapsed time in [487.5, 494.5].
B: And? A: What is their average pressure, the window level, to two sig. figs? 2.5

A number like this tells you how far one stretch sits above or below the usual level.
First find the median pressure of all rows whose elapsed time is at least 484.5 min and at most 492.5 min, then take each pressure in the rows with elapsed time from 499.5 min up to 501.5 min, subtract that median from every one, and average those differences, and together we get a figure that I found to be -1.1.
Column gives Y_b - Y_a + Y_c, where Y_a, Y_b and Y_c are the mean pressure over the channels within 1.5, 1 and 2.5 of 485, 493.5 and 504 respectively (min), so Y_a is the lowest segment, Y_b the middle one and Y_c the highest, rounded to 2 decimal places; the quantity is 1.56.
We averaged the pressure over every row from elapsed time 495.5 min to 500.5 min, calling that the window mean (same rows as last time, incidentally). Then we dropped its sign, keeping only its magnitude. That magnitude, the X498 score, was 1.6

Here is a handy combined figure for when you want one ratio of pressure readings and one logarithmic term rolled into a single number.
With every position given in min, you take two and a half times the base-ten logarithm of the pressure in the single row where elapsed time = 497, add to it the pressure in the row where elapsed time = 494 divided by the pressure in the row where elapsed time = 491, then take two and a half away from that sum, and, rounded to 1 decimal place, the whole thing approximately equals -1.2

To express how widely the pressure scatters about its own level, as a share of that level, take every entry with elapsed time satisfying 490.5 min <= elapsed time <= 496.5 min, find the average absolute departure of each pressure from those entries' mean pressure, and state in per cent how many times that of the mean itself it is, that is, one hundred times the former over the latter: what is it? 13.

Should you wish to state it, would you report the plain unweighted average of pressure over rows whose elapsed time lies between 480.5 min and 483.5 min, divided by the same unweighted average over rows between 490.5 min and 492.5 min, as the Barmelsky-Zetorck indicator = 1.1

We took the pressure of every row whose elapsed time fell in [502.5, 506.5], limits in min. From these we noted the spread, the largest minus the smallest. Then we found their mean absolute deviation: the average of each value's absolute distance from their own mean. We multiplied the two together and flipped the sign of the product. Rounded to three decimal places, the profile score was -0.081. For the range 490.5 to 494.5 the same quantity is -0.105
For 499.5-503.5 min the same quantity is -0.087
